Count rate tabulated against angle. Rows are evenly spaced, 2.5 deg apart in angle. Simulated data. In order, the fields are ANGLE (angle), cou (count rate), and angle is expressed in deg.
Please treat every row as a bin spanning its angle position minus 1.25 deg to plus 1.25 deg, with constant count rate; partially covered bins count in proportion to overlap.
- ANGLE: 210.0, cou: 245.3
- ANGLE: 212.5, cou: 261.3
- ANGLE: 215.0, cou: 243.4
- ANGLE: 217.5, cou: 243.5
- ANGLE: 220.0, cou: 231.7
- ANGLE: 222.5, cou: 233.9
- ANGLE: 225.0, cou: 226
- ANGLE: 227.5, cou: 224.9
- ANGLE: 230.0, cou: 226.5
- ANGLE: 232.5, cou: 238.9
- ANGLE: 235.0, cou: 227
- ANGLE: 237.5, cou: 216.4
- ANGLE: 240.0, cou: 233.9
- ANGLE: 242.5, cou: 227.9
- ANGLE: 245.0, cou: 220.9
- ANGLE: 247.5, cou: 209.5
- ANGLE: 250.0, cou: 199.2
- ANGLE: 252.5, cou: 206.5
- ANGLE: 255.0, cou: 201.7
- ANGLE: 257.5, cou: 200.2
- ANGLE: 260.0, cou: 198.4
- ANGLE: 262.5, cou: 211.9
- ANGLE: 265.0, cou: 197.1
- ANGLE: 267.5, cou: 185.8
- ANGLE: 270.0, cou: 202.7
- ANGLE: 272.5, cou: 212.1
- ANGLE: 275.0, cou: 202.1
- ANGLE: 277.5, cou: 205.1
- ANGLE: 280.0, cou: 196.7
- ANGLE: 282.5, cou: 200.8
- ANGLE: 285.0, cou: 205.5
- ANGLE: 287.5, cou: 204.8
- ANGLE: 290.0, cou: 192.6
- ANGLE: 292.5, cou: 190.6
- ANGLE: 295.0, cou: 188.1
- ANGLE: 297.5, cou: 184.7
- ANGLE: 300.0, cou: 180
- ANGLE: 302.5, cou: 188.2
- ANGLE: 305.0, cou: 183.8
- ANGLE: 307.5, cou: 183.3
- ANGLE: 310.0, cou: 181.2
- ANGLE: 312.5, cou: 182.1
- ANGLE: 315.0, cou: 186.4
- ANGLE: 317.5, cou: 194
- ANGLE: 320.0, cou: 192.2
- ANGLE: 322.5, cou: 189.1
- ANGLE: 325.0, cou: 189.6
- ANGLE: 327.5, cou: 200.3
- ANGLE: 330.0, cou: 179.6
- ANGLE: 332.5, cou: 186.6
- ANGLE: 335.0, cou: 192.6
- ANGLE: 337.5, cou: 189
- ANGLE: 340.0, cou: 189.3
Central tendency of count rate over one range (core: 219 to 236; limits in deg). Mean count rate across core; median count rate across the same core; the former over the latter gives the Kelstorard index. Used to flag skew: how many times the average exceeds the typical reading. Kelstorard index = 1.01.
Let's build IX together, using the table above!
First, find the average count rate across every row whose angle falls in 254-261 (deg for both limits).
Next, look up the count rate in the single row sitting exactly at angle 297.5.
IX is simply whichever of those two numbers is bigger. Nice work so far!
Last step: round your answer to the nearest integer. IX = 200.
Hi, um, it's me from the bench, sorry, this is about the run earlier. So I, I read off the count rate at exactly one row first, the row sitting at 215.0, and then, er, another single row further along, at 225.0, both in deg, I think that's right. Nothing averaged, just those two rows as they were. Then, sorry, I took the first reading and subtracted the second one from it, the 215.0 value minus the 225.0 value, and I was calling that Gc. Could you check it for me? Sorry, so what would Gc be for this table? 17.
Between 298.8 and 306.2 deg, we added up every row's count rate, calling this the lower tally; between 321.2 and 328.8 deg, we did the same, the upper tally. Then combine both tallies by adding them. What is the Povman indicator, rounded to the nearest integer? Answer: 1131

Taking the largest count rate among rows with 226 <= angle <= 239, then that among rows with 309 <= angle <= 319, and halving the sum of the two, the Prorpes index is 216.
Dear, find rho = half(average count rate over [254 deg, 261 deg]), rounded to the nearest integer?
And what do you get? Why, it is 100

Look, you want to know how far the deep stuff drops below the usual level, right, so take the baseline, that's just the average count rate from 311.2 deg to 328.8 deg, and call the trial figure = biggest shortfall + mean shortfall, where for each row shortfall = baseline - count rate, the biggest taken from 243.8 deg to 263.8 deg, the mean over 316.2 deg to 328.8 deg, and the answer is -10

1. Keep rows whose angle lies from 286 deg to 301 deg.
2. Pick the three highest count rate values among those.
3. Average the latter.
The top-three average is 196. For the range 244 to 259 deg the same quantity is 212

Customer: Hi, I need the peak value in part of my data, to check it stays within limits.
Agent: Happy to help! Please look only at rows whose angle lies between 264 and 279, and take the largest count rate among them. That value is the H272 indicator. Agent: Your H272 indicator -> 212.1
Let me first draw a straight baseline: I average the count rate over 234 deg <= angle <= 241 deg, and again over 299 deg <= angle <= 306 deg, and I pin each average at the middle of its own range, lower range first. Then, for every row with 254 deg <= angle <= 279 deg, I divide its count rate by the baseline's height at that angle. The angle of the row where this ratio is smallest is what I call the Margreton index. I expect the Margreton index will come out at 267.5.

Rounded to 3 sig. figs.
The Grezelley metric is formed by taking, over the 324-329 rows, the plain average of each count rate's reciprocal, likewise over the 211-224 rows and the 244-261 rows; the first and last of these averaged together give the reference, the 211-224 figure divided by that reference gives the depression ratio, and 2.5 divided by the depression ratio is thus 3.03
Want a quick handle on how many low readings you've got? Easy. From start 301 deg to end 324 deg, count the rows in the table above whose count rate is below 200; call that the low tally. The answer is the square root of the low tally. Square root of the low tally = 3.0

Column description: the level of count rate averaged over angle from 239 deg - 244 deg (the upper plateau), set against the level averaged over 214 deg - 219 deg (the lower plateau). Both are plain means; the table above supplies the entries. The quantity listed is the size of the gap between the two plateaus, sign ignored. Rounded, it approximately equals 13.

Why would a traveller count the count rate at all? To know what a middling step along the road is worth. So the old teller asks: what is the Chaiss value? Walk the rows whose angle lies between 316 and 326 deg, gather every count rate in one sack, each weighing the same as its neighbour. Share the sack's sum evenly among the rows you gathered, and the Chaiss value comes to 191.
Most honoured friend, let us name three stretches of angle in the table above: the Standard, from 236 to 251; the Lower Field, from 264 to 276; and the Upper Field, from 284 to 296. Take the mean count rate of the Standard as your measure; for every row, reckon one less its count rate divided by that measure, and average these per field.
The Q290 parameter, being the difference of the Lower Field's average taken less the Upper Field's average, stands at -0.02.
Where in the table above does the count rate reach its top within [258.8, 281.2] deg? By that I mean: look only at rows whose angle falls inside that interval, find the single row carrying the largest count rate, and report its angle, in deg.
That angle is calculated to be 272.5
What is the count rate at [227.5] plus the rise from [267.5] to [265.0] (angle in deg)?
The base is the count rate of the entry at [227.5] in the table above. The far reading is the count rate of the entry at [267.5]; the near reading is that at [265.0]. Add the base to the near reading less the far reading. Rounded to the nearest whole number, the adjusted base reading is 236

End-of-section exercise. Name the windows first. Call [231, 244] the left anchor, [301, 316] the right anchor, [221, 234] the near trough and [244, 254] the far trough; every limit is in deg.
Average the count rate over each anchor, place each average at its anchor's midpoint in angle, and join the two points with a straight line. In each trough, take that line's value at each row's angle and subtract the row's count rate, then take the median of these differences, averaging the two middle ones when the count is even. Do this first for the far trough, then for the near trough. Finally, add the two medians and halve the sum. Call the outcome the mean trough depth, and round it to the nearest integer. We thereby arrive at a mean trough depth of 10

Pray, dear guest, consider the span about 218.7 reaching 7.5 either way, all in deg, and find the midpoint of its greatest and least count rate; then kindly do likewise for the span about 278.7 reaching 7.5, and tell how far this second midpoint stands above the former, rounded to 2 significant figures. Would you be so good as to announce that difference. -39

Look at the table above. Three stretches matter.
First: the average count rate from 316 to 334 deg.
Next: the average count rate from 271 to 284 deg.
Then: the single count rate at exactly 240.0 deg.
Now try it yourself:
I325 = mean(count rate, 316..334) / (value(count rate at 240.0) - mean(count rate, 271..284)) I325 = 6.2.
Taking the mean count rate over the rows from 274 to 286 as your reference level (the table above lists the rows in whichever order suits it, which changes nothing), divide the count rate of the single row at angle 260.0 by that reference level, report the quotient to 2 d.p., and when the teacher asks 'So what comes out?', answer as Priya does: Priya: 0.98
